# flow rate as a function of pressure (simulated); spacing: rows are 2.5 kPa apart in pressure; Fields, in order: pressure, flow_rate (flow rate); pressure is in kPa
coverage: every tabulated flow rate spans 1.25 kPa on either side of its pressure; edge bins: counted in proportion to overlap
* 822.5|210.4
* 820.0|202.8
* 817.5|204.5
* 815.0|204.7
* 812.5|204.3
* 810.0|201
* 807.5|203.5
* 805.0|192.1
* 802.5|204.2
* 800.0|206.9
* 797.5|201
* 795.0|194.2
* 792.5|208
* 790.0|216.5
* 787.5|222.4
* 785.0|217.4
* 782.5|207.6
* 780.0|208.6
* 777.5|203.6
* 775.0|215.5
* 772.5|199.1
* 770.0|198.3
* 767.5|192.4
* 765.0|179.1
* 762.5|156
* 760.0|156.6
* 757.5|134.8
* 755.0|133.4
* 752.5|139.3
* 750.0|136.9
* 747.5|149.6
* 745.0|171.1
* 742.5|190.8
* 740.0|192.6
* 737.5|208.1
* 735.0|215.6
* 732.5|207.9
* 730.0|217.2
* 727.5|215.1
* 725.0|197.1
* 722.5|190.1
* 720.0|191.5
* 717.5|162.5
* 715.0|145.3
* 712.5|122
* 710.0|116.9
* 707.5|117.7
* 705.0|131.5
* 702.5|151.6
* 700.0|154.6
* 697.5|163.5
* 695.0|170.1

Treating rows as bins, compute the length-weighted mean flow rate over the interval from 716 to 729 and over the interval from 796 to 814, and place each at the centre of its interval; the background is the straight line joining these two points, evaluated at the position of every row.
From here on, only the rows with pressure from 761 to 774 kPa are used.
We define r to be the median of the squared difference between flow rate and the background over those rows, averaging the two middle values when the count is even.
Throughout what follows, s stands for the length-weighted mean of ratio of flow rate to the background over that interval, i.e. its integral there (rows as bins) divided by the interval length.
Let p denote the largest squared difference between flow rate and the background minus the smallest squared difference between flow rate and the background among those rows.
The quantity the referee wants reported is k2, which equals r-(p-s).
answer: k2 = -1592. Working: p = 1612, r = 20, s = 0.94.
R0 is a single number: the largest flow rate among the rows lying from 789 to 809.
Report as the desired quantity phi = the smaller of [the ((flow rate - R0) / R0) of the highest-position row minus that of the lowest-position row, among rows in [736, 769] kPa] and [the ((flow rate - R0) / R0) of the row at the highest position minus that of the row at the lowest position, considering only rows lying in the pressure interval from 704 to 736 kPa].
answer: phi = -0.07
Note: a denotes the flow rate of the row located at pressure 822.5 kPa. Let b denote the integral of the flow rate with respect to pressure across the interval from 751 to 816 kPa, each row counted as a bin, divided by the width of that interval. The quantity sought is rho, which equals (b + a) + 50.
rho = 452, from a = 210.4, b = 192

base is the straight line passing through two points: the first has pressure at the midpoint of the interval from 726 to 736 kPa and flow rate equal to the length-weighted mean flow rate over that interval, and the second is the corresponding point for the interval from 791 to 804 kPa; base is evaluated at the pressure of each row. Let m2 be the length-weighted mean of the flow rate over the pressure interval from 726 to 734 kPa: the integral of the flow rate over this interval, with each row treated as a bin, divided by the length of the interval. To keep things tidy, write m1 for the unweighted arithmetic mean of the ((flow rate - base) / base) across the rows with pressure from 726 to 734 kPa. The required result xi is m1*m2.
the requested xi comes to 0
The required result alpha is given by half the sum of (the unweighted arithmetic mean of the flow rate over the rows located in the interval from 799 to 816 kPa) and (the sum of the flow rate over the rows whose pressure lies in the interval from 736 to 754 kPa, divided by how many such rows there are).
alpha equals 186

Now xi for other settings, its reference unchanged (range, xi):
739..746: -23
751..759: -48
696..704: -44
